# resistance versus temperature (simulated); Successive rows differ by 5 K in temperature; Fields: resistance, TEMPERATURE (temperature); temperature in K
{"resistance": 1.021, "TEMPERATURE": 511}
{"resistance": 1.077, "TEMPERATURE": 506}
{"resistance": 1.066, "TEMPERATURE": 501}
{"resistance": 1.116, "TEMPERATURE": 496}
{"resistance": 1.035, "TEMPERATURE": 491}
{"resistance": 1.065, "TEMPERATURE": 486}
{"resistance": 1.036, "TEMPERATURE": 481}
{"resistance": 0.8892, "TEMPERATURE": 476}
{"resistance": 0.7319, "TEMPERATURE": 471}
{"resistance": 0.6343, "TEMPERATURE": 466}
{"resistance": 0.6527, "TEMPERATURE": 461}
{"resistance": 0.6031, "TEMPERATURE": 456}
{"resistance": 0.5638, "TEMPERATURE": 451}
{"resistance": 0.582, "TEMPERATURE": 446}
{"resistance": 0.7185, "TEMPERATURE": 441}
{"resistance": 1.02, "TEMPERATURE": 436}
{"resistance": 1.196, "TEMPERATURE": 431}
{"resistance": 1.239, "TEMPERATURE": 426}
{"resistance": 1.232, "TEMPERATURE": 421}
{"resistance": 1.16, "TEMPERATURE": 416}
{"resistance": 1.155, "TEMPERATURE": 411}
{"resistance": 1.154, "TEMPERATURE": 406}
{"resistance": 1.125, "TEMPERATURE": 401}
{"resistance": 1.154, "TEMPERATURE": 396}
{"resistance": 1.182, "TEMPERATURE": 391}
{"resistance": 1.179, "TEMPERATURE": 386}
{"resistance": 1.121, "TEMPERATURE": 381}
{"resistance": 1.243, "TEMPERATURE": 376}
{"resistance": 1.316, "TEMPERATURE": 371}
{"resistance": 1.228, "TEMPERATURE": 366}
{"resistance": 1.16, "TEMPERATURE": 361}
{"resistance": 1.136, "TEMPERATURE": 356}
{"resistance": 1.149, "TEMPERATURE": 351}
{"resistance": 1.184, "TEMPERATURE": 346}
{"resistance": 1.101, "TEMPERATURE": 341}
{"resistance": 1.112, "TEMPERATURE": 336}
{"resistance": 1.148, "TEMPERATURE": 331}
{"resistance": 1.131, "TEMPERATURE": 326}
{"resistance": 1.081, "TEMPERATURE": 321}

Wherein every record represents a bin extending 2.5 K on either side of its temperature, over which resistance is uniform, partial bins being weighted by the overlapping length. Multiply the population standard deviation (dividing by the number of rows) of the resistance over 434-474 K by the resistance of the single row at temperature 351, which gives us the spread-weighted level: 0.16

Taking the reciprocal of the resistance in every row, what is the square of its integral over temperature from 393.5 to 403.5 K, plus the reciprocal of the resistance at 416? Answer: 78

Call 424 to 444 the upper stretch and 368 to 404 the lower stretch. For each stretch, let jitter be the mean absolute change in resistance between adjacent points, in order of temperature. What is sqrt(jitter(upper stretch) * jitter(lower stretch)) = 0.095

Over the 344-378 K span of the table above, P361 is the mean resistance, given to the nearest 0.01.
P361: 1.20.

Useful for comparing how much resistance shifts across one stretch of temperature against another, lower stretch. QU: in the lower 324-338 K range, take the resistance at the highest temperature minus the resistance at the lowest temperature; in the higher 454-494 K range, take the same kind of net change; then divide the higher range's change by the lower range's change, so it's -23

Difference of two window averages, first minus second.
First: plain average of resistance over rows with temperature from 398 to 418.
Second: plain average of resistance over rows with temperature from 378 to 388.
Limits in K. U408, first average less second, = 0.00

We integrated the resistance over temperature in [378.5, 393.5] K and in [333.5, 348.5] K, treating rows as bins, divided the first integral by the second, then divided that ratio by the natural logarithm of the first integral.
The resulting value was 0.359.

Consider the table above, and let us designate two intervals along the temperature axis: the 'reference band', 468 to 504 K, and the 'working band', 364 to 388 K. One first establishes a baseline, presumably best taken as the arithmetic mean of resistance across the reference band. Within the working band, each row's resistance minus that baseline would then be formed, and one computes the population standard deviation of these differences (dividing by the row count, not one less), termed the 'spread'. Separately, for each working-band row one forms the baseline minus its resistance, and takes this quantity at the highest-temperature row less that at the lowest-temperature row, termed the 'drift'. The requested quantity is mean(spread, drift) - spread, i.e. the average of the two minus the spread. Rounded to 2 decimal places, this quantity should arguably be -0.01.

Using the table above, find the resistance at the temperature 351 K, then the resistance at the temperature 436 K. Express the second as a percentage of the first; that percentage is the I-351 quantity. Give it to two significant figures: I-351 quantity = 89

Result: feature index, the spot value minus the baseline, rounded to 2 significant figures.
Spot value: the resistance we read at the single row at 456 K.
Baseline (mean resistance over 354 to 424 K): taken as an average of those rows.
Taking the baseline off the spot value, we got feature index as -0.58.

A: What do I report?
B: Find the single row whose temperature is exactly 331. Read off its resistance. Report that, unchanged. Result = 1.148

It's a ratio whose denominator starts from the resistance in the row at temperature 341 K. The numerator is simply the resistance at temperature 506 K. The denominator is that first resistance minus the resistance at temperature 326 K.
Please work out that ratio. -36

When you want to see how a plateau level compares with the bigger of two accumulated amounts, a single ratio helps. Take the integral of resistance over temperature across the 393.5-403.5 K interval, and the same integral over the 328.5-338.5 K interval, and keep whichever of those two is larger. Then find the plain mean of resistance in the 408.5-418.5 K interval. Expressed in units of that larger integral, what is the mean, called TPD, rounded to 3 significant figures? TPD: 0.102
